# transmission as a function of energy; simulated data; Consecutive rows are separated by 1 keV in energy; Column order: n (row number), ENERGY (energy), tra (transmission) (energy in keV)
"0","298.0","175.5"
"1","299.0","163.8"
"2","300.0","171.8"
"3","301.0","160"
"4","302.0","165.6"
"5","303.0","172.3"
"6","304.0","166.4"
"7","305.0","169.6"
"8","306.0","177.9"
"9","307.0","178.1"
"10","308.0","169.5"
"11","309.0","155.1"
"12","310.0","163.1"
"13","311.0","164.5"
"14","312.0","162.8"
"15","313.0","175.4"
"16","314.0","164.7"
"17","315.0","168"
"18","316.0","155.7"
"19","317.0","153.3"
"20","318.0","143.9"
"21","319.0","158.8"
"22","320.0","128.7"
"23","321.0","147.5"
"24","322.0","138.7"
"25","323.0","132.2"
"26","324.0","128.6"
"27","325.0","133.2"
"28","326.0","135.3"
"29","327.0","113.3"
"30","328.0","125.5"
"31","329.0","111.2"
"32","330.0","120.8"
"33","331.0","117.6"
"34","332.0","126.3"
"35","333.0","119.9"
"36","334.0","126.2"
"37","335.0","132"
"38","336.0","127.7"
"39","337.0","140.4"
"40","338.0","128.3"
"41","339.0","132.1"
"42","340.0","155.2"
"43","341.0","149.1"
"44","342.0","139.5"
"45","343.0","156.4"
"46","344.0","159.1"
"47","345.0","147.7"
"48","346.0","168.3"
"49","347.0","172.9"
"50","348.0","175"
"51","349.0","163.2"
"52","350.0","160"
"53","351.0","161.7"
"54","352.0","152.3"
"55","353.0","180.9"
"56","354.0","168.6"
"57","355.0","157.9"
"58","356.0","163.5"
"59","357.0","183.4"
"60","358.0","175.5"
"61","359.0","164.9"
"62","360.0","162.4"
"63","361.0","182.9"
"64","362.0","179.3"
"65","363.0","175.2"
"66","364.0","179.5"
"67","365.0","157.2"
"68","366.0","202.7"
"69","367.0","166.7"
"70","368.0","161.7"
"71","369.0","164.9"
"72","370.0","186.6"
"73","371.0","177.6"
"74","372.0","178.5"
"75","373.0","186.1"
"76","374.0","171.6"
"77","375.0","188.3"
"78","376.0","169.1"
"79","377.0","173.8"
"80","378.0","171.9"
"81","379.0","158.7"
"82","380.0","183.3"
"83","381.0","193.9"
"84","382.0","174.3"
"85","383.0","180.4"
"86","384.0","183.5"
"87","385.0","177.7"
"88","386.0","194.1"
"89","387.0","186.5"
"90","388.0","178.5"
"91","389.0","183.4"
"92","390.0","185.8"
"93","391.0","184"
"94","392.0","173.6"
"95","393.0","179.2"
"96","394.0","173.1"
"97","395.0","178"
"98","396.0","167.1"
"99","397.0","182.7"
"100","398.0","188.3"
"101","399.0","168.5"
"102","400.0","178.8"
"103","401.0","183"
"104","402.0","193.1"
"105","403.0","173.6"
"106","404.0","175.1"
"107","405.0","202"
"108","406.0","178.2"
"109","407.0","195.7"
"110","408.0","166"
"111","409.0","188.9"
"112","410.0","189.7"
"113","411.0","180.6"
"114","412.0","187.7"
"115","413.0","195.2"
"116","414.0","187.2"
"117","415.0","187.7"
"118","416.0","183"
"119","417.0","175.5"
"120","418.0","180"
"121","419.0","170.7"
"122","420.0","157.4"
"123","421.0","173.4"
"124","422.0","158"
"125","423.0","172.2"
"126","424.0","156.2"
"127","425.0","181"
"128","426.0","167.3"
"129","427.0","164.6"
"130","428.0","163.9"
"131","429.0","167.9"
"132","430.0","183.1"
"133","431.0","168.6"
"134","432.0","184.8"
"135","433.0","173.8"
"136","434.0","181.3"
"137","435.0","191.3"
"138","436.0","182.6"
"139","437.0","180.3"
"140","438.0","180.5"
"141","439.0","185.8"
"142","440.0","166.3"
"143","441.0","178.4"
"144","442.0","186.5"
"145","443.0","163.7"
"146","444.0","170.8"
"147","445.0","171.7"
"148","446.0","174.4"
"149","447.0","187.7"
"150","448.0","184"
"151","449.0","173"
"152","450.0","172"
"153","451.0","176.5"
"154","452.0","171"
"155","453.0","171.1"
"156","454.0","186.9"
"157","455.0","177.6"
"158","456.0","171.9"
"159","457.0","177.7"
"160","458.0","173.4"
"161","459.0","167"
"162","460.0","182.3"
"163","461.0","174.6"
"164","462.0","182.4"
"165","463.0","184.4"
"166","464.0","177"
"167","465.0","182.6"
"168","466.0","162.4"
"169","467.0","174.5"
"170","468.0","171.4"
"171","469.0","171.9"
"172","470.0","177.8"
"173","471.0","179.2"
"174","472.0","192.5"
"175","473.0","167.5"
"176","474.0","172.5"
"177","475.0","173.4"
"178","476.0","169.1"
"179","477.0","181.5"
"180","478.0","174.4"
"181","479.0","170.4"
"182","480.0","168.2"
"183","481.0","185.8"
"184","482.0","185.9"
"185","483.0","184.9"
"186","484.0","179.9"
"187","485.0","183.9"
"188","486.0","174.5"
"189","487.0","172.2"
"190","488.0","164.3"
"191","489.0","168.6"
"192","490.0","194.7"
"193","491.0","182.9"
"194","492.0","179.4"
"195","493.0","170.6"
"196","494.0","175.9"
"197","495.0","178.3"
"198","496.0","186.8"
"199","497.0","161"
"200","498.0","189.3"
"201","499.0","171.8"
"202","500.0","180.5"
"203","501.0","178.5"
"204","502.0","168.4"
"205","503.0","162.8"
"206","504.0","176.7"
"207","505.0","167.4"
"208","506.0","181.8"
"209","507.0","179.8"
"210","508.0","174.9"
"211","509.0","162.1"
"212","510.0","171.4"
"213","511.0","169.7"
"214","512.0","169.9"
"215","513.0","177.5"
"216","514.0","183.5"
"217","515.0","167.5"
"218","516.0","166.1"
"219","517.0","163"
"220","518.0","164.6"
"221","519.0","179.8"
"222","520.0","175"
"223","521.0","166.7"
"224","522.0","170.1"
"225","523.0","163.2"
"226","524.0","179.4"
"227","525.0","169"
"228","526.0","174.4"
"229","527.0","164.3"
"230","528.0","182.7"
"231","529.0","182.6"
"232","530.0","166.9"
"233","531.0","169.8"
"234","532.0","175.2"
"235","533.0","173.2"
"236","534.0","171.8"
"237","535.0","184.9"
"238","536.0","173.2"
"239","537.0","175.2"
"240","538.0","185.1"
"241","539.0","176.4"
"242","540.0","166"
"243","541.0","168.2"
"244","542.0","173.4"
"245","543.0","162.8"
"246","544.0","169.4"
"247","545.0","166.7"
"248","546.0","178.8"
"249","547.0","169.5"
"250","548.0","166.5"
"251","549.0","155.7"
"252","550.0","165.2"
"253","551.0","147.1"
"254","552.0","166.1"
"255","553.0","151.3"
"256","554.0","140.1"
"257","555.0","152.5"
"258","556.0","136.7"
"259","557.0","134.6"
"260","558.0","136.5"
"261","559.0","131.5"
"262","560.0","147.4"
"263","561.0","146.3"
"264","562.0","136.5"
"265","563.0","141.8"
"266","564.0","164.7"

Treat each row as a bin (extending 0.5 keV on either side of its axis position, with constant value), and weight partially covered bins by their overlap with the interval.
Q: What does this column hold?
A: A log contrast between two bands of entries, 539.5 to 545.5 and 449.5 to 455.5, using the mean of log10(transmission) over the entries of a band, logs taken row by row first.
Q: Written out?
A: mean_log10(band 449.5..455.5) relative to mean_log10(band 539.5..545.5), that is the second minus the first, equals 0.020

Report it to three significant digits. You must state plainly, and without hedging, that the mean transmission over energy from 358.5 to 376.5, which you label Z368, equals 175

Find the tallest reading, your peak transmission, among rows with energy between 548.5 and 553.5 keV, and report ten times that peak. 1661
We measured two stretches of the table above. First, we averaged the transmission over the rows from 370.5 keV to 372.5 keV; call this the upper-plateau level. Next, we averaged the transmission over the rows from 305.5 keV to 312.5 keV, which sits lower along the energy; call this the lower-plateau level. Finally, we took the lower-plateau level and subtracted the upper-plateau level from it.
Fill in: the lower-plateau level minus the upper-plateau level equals -11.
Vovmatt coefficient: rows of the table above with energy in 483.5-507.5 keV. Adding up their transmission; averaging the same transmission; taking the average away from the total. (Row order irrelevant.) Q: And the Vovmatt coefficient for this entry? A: 4054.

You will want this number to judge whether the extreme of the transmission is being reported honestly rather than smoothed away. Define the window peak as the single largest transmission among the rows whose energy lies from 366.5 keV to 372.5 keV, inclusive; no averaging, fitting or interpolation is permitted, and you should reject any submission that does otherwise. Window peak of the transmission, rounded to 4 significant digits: 186.6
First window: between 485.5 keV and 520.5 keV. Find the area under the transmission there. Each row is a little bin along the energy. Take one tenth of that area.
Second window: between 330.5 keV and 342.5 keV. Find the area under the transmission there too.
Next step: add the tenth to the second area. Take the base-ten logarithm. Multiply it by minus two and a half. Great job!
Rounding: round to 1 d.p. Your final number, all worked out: -8.4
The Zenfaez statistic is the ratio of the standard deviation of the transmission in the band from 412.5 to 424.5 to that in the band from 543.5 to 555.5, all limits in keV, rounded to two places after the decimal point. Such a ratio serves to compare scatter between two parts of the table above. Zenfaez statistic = 1.13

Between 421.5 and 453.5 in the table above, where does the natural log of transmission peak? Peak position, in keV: 435.0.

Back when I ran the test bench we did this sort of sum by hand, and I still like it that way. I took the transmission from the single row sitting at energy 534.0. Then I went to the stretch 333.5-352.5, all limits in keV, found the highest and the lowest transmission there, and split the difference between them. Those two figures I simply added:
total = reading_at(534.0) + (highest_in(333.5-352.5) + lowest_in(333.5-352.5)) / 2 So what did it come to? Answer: 322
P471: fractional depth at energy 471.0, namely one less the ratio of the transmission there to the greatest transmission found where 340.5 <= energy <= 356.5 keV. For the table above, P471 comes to 0.01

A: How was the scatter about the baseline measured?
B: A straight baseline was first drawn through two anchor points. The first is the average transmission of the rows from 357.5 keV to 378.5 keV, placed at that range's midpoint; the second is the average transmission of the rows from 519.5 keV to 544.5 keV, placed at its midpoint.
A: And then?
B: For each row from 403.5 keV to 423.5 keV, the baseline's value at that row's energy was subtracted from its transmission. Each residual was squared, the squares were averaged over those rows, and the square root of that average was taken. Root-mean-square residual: 13.0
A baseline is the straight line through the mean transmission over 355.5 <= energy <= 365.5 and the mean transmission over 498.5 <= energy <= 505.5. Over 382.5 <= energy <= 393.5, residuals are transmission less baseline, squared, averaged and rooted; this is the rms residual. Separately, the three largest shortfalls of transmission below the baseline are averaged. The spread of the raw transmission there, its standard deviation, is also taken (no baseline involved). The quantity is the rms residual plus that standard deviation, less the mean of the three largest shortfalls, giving 21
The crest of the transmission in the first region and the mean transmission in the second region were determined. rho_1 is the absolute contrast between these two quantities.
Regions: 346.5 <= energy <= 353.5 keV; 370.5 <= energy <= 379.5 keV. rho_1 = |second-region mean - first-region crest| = 5.8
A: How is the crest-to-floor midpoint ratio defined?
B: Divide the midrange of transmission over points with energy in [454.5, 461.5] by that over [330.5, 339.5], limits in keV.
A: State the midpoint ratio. 1.35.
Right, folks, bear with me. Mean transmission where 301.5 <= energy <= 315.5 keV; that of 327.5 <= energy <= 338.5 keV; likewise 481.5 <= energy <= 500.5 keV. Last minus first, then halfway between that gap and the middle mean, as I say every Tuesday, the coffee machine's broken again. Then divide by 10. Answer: 6.8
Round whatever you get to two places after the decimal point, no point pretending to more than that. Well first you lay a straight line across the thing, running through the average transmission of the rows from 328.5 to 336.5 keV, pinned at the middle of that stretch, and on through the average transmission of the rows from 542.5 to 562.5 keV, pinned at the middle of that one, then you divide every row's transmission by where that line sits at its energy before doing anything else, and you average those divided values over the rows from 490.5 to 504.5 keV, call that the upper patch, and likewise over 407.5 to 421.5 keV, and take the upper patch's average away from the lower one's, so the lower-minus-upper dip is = 0.14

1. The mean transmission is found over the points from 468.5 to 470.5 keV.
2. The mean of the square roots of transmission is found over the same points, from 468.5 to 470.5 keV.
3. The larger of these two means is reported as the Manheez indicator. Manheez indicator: 175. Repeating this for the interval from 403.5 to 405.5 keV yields 189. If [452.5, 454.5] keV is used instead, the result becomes 179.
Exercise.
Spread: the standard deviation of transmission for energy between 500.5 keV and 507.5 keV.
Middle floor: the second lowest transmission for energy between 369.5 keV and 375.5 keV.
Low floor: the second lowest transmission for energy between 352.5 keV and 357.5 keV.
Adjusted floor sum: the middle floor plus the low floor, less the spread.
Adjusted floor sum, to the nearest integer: 334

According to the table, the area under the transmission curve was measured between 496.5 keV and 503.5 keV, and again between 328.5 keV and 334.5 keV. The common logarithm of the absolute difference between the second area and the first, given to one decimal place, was 2.7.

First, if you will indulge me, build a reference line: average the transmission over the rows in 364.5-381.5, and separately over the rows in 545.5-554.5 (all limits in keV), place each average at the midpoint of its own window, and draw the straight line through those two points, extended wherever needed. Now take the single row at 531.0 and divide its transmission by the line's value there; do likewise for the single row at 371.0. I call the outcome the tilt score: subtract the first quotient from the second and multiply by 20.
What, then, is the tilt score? -0.84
